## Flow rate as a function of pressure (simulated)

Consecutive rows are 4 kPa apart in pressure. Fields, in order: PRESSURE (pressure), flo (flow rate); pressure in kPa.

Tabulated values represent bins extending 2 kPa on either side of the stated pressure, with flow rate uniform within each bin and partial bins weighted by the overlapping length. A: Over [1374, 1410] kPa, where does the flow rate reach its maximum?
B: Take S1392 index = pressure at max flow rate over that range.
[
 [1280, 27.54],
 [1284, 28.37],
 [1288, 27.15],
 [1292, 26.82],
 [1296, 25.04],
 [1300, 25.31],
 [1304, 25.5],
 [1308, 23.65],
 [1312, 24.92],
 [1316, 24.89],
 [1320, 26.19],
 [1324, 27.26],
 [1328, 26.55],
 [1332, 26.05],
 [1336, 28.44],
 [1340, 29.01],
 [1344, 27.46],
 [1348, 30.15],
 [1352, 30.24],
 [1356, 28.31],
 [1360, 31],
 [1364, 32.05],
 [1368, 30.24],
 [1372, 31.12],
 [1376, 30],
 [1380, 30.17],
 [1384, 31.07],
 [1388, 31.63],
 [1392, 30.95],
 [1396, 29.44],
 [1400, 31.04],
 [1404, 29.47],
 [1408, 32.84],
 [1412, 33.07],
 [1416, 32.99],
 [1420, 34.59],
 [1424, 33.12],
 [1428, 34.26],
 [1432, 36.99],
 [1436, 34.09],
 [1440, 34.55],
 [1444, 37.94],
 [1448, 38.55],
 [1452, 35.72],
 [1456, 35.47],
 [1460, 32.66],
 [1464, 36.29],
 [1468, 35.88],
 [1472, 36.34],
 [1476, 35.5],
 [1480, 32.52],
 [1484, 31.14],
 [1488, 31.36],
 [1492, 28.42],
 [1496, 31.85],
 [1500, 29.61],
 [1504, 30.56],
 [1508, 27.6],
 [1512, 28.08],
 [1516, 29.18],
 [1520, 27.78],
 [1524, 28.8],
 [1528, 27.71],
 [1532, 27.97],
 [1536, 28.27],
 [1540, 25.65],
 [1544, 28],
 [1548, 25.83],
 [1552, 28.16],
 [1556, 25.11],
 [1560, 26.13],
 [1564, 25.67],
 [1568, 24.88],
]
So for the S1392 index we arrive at 1408 kPa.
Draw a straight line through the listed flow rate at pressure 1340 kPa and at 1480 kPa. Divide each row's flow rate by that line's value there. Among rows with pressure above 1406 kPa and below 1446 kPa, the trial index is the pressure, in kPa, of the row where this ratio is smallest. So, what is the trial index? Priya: 1424 kPa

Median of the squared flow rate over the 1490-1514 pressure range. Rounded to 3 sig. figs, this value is 842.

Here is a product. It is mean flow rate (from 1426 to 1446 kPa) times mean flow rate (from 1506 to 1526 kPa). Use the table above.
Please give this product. 1006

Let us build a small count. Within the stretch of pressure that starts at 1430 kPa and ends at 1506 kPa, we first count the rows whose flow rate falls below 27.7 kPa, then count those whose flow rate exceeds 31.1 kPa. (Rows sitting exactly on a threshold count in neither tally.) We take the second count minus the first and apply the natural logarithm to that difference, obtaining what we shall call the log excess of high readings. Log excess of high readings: 2.8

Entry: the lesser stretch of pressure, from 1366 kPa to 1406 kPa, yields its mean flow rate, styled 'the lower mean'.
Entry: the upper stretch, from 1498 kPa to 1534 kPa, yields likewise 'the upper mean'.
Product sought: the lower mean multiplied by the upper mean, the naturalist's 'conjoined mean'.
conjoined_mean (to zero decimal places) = 872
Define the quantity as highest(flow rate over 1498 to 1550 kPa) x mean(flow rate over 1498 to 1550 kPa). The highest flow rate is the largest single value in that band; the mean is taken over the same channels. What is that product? 858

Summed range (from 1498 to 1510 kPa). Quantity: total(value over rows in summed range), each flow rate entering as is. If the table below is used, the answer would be 88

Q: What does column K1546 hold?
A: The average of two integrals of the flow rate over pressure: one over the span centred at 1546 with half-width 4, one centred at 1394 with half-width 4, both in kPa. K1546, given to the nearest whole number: 228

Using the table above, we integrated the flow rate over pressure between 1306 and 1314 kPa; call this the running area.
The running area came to 194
